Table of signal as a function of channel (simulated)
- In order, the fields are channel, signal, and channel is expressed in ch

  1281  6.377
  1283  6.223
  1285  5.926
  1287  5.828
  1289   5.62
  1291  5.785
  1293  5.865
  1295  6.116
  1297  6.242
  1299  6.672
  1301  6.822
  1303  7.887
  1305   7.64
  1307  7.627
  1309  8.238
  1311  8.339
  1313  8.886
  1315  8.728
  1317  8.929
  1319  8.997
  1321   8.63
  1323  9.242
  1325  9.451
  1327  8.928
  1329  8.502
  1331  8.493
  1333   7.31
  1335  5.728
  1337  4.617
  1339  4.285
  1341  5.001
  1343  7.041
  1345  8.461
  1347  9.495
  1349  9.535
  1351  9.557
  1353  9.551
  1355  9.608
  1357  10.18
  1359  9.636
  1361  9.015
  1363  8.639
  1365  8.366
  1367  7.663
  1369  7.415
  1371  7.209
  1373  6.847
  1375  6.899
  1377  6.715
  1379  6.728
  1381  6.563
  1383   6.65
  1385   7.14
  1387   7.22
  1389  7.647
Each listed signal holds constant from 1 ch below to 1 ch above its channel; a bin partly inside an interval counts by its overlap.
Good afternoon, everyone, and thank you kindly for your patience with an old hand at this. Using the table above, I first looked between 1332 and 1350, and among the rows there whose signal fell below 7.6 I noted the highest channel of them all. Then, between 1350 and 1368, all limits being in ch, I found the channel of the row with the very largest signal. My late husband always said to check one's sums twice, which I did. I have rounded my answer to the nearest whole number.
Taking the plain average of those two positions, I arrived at 1350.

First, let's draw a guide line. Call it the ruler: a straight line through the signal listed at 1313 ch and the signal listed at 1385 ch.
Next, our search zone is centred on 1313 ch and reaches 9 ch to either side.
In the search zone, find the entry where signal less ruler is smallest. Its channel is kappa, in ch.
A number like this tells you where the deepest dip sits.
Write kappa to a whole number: 1305 ch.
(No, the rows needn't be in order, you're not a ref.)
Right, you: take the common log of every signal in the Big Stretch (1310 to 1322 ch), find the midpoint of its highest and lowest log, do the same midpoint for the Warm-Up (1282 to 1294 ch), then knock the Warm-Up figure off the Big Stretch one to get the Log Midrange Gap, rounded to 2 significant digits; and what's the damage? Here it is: 0.17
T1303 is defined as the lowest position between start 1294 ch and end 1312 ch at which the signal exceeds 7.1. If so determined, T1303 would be 1303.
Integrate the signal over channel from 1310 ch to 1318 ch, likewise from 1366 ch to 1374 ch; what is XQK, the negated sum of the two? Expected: -128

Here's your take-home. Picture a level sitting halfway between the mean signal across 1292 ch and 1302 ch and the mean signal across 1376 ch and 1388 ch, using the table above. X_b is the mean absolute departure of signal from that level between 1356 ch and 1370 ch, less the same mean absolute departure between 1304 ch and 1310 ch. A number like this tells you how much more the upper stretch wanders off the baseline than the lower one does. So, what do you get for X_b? 0.9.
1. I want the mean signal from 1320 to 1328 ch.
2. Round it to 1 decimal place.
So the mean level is 9.1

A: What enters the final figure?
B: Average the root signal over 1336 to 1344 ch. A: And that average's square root 1.51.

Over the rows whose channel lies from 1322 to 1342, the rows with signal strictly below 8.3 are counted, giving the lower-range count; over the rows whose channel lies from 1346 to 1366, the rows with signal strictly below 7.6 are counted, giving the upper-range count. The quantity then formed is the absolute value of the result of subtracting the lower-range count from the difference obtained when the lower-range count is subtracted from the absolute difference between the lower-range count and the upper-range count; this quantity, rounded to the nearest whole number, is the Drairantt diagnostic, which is 5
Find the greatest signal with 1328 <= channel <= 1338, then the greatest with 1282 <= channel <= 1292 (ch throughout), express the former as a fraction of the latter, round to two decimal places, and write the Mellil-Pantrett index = 1.37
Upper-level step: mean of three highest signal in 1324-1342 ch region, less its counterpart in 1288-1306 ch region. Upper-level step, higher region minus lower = 1.5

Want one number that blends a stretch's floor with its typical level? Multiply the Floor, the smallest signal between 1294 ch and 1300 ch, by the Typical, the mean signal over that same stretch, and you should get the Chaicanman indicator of 39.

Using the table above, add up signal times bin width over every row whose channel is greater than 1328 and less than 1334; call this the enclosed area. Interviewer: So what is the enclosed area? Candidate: 49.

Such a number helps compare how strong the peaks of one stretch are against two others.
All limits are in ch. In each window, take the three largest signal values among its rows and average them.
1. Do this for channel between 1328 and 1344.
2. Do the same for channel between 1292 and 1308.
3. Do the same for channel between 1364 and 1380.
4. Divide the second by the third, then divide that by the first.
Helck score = 0.122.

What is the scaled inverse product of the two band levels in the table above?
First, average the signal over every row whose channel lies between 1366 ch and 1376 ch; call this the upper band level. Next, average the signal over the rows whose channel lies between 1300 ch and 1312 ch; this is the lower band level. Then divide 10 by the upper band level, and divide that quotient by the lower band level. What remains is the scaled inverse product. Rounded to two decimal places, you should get 0.18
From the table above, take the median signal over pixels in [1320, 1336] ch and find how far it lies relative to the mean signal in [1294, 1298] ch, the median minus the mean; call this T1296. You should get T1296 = 2.4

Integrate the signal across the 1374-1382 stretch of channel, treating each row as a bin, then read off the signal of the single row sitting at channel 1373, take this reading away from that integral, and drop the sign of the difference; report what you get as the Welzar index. 47.0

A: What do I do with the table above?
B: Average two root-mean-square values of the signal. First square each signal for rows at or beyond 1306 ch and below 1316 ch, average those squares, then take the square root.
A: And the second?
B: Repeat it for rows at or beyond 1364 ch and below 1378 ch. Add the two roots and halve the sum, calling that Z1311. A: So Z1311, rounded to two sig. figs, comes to 7.8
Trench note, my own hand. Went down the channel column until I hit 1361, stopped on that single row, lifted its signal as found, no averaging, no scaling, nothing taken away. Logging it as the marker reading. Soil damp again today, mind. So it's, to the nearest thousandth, 9.015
